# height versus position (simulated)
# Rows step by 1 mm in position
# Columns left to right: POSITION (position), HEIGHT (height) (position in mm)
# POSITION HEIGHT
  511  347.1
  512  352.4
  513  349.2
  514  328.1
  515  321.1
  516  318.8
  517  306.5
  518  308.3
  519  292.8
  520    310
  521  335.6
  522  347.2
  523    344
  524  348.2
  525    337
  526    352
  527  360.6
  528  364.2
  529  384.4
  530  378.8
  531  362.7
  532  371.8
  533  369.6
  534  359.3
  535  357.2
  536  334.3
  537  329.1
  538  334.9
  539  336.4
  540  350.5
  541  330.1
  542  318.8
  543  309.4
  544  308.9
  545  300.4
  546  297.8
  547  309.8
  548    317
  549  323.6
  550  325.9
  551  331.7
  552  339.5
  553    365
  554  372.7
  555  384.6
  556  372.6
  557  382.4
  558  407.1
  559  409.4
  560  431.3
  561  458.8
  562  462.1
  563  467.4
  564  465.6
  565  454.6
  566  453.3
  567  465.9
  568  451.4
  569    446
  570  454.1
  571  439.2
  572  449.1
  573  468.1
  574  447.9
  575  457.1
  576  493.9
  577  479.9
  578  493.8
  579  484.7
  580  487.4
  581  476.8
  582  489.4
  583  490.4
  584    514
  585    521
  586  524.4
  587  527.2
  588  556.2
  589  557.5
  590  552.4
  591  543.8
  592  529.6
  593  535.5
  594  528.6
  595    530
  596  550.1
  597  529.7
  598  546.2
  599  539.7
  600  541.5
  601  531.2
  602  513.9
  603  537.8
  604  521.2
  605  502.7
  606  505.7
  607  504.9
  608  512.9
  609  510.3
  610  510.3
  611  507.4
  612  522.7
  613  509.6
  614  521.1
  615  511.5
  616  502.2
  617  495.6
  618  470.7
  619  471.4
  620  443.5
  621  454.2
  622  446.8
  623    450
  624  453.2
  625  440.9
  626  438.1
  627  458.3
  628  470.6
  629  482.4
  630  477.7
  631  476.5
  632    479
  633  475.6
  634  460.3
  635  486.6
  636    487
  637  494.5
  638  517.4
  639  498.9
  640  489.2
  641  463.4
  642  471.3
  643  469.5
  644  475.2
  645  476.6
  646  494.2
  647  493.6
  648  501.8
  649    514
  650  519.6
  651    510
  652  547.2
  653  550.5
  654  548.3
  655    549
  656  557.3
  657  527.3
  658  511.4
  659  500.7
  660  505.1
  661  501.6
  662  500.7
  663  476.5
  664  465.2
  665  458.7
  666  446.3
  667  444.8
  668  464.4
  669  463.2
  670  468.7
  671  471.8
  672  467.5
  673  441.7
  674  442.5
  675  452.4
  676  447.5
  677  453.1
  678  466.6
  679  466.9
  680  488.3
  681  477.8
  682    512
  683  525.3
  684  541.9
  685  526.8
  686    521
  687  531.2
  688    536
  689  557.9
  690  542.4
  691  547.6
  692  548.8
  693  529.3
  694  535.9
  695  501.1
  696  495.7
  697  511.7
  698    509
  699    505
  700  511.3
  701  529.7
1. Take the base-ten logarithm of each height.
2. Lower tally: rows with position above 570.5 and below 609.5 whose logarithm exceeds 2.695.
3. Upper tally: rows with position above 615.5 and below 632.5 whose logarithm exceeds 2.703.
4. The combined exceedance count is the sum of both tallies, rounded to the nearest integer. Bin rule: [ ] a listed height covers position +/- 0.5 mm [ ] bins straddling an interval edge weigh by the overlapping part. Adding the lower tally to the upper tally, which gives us 26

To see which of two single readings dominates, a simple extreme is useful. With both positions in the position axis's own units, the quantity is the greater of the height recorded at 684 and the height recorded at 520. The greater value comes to 542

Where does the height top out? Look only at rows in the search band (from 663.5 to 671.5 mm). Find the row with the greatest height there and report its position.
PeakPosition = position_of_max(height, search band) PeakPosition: 671 mm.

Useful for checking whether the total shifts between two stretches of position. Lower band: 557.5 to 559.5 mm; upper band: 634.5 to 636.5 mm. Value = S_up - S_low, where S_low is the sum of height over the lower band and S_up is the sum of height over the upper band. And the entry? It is 157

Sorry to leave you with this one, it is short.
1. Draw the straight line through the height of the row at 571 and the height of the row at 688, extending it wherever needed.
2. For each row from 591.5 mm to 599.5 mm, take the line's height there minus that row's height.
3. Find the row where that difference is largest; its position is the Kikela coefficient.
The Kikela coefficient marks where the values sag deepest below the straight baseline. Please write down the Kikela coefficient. 597 mm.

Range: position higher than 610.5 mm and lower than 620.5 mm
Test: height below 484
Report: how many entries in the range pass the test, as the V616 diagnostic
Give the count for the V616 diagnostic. 3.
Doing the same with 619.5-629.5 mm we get 10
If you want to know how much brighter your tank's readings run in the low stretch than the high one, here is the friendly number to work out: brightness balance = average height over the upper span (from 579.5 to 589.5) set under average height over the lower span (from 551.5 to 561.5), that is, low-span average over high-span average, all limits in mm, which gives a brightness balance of 0.76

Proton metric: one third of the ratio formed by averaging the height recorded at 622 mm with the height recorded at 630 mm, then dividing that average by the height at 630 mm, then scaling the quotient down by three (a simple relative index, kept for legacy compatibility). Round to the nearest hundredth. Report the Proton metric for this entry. 0.32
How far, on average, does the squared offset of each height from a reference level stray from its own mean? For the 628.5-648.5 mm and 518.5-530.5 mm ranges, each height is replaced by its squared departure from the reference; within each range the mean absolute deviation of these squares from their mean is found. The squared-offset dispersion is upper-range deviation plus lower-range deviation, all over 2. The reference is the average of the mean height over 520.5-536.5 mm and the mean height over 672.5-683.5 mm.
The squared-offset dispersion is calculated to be 2187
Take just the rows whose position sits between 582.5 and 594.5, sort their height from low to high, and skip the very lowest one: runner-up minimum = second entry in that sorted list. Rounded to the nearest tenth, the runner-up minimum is 514.0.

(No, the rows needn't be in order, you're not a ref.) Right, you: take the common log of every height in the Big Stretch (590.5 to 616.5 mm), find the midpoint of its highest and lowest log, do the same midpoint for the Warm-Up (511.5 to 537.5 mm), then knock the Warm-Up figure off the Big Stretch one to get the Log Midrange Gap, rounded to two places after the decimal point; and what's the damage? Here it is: 0.19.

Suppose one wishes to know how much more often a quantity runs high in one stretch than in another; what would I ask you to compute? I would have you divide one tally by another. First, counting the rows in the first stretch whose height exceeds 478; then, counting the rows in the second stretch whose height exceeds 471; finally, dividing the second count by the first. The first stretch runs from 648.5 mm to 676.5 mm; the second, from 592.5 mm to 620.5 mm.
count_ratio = 1.86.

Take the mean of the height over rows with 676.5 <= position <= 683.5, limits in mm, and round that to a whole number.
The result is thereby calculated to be 484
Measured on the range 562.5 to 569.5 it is 458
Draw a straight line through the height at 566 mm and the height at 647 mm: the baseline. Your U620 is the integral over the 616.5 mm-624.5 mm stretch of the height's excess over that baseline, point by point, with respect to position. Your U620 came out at -158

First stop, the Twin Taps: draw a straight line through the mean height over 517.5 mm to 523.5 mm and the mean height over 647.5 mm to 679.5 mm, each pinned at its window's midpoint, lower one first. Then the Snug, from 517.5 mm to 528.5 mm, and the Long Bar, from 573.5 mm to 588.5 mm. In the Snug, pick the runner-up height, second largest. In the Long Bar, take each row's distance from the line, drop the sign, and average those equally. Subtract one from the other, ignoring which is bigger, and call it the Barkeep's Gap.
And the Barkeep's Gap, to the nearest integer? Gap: 257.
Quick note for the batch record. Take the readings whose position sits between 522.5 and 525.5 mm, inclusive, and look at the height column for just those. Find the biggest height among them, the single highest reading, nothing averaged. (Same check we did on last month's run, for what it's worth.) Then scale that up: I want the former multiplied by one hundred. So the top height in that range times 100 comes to 34820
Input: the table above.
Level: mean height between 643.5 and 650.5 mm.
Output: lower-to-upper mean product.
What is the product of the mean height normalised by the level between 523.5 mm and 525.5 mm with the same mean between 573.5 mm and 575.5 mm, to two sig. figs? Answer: 0.63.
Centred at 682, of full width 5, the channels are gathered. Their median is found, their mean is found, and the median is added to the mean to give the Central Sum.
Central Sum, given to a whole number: 1021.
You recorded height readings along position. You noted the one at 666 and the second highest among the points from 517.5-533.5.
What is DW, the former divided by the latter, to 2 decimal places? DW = 1.18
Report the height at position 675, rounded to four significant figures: 452.4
